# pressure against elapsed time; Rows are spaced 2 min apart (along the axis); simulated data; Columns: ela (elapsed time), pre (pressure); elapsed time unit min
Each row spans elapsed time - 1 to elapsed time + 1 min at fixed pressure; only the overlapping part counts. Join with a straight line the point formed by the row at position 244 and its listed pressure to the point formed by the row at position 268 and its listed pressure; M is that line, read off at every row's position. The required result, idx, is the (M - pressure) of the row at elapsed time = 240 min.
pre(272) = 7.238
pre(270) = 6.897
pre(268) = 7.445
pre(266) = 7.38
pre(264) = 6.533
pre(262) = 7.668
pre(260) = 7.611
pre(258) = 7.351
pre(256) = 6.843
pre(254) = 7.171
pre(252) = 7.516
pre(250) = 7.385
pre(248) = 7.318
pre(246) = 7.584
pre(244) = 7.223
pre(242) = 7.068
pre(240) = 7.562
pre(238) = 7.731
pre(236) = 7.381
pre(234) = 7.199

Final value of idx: -0.4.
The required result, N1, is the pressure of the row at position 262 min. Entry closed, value 7.668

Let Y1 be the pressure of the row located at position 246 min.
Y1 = 7.584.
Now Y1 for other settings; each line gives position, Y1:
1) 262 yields 7.668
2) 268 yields 7.445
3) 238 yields 7.731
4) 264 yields 6.533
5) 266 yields 7.38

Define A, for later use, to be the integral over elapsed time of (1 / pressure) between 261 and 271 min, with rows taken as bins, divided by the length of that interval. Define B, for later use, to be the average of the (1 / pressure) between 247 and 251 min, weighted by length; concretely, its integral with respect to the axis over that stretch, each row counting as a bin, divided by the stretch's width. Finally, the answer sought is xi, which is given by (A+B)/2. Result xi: 0.138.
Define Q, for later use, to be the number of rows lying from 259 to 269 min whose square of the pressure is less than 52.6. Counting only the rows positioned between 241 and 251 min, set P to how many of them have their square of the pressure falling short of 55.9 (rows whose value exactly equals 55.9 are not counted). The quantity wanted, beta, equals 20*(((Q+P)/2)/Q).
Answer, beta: 50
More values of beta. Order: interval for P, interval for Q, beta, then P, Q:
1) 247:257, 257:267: 50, 4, 1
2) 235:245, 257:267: 40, 3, 1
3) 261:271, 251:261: 30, 4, 2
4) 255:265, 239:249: 25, 3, 2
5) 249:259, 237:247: 30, 4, 2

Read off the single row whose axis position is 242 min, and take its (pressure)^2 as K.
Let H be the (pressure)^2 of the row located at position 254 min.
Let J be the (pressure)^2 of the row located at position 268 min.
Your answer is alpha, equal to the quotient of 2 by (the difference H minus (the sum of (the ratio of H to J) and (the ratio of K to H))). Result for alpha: 0.0404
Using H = 51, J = 55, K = 50.0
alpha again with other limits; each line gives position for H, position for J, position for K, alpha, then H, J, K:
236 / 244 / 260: 0.0382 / 54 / 52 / 57.9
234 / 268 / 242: 0.0401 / 52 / 55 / 50.0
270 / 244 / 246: 0.0440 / 48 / 52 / 57.5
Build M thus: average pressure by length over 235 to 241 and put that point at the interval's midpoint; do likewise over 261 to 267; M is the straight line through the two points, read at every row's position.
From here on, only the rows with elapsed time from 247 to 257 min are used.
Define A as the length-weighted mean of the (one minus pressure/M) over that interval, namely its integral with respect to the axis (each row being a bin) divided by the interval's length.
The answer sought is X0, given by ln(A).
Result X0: -4.2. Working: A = 0.016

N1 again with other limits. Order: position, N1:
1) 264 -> 6.533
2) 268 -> 7.445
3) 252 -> 7.516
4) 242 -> 7.068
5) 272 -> 7.238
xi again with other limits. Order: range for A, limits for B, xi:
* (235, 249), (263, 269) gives 0.138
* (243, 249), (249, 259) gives 0.137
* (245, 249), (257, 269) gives 0.136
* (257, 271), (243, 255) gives 0.137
